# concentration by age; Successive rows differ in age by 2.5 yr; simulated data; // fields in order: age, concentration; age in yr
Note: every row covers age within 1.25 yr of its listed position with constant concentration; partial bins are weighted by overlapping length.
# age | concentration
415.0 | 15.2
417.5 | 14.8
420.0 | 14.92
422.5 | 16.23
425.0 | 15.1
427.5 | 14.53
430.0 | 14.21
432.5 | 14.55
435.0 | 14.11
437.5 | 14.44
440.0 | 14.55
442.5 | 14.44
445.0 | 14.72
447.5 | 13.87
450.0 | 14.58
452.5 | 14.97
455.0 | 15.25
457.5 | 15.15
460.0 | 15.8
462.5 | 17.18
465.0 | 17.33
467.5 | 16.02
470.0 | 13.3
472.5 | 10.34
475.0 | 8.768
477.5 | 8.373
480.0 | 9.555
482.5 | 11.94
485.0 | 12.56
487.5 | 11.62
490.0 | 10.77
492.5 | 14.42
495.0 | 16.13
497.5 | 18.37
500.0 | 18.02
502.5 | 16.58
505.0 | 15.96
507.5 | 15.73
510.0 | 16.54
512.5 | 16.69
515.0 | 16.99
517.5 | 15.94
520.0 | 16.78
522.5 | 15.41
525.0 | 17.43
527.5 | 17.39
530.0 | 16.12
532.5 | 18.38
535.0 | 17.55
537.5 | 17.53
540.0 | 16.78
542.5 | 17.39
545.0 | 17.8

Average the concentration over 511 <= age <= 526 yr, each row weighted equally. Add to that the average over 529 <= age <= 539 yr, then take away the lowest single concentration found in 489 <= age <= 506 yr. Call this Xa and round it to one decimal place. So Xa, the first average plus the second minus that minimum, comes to 23.2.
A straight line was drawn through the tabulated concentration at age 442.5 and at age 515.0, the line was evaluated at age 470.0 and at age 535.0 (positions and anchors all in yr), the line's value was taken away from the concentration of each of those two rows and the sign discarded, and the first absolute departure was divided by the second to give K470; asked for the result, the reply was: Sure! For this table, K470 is 15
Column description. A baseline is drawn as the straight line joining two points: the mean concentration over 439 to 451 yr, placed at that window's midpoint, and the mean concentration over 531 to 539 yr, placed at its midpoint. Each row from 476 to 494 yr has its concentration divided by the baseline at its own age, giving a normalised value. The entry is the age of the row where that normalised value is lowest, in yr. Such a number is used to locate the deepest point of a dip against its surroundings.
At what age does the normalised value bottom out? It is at 477.5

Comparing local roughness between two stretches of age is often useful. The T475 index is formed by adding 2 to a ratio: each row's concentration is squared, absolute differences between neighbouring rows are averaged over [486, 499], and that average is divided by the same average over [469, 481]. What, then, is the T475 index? 3.9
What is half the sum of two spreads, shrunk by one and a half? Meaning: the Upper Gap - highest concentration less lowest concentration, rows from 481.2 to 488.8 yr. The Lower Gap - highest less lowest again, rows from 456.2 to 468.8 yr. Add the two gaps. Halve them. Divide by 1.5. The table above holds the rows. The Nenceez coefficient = 1.0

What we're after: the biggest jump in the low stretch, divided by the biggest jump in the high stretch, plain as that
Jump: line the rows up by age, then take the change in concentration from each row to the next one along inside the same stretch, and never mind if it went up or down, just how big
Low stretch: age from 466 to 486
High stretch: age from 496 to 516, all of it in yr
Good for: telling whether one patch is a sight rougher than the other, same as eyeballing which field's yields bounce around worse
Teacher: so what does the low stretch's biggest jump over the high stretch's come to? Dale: 2.06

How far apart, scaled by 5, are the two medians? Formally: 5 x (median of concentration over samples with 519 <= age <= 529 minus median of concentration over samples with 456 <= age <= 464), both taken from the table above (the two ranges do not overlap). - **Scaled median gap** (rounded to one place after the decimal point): 6.4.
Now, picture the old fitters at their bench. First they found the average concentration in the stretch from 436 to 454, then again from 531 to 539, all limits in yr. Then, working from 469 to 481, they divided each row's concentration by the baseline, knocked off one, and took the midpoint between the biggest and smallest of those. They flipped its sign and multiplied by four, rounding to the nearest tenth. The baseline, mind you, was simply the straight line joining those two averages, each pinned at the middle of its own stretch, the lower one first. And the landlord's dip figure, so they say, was 1.2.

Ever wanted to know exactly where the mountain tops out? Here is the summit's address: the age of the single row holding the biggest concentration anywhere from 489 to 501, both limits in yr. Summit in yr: 497.5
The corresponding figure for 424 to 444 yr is 425.0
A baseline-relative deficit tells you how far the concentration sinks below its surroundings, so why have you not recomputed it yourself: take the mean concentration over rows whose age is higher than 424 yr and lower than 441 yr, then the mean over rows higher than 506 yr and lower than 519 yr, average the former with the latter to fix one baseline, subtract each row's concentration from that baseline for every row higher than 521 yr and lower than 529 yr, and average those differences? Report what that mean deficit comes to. -1.3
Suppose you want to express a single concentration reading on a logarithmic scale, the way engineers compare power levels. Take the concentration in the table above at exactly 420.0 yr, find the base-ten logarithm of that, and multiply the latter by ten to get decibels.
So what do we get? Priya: 11.7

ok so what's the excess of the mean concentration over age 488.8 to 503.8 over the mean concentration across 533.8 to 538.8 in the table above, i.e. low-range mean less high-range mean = -1.8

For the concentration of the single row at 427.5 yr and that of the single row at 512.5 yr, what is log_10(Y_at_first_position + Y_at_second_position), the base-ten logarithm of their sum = 1.49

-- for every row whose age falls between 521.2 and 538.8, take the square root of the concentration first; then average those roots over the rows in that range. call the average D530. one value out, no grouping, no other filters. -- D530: 4.14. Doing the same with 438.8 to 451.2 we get 3.80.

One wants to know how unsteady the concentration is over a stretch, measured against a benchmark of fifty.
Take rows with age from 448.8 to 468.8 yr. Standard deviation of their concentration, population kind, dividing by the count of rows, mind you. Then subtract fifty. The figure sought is -49.05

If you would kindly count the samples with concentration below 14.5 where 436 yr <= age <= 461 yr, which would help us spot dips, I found 3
